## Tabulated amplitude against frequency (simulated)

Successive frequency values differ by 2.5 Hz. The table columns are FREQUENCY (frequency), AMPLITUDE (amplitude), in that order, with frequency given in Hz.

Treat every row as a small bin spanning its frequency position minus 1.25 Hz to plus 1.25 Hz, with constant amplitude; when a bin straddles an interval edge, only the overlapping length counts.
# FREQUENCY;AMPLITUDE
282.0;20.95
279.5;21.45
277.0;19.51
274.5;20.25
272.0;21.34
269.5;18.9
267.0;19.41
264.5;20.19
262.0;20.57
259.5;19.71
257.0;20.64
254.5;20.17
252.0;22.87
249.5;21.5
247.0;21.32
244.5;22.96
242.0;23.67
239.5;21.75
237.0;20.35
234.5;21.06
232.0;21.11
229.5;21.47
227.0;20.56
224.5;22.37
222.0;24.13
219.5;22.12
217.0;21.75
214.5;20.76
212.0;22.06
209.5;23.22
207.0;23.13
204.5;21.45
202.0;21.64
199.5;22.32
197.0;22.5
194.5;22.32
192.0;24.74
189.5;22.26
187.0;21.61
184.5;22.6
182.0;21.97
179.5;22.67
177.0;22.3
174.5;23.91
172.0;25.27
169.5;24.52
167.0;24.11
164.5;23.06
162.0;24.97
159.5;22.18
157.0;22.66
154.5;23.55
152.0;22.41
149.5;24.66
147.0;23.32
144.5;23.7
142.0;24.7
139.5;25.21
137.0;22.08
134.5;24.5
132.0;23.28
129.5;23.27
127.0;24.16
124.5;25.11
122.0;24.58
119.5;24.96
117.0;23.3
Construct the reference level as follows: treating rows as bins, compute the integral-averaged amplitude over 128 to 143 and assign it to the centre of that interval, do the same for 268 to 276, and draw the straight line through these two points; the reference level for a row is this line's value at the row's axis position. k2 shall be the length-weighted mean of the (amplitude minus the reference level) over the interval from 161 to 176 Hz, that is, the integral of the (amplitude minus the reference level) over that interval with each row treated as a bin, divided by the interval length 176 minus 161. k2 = 1.3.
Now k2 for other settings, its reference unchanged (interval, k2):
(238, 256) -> 1.2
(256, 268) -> -0.3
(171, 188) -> 0.3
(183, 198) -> 0.3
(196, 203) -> 0.1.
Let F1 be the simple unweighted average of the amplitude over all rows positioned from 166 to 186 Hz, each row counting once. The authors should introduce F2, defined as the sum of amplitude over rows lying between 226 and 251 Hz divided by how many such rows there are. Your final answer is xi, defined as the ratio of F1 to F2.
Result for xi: 1.09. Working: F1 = 23.4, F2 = 21.6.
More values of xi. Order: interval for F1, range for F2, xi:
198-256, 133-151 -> 0.91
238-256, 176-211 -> 0.98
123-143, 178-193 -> 1.06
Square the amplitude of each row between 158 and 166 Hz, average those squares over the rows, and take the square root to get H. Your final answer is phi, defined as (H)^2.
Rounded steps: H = 23.4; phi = 549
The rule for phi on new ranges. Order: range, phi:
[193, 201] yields 501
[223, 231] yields 461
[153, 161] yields 520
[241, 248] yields 514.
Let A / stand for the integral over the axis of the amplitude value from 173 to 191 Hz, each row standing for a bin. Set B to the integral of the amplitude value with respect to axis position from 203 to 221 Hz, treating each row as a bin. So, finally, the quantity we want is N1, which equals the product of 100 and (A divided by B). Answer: 102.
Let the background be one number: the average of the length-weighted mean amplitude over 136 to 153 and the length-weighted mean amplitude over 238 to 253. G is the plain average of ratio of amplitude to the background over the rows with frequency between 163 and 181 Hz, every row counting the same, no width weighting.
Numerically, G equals 1.03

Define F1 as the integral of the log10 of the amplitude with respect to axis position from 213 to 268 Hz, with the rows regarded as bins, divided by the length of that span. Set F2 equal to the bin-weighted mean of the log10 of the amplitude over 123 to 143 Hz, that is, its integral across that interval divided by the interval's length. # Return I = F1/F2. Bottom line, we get 0.96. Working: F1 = 1.33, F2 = 1.38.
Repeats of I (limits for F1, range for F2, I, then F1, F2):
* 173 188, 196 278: 1.02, 1.35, 1.33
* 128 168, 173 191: 1.01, 1.37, 1.35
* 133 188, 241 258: 1.02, 1.37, 1.34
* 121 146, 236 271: 1.04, 1.38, 1.32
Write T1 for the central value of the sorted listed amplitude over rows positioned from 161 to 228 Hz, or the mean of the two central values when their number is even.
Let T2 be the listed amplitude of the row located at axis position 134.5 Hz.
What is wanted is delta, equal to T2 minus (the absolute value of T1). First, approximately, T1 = 22.4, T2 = 24.5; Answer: 2.1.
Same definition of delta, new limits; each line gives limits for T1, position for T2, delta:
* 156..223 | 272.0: -1.2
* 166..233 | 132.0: 1.0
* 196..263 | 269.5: -2.7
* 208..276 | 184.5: 1.3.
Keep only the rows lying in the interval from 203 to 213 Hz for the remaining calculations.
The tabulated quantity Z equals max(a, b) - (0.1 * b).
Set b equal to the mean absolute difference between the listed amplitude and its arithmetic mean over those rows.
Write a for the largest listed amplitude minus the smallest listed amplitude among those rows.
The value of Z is 1.7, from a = 1.8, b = 0.71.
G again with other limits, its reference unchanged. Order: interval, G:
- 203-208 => 0.97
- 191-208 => 0.98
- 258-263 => 0.87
